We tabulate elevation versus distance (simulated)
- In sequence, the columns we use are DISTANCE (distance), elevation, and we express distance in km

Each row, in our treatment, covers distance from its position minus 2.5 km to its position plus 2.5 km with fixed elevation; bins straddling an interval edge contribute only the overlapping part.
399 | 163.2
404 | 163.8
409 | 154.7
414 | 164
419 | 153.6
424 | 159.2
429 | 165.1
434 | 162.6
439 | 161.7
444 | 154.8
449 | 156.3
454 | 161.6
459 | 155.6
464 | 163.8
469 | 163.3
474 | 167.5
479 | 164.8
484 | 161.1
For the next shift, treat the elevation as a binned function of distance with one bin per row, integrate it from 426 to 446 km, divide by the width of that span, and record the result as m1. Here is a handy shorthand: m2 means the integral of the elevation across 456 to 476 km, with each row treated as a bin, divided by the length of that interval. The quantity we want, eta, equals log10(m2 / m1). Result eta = 0.003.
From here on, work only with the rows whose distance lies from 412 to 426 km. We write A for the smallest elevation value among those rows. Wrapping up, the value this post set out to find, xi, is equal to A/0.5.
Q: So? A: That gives 307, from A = 153.6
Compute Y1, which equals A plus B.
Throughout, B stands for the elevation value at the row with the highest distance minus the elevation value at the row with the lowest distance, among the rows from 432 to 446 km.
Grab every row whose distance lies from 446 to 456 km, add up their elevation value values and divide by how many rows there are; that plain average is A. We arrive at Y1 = 151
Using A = 159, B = -8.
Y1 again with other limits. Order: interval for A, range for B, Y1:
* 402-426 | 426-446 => 149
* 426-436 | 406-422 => 163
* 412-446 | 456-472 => 168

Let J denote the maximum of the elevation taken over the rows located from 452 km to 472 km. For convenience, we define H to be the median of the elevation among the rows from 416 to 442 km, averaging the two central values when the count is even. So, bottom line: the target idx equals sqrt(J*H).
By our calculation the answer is 163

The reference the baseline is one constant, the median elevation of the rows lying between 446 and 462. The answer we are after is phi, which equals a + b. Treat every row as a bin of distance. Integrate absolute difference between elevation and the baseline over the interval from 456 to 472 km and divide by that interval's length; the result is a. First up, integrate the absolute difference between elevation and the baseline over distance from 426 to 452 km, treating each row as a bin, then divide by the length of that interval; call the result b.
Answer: 9.7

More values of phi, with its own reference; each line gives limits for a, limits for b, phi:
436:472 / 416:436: 9.3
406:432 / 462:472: 12.3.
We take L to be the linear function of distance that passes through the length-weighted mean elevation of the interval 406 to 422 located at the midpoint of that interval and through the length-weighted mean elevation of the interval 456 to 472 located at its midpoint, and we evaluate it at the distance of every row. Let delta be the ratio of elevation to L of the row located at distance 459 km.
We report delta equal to 0.97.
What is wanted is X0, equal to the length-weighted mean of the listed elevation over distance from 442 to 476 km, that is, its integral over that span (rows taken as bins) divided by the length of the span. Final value 160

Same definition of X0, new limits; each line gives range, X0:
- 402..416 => 161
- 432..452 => 159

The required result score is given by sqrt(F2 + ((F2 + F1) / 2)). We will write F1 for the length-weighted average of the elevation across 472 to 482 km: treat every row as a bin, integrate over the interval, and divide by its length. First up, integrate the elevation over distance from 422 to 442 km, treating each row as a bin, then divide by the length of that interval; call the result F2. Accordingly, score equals 18.1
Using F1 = 165.8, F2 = 162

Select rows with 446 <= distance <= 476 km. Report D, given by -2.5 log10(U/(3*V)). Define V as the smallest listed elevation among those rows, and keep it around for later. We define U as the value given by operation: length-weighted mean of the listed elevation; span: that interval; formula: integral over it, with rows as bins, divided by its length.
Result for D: 1.15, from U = 161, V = 155.6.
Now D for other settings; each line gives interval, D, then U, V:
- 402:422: 1.16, 159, 153.6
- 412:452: 1.15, 160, 153.6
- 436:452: 1.17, 158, 154.8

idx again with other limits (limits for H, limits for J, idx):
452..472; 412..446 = 164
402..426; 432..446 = 161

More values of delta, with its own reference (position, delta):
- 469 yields 1.01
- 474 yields 1.04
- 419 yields 0.97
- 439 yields 1.01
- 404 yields 1.04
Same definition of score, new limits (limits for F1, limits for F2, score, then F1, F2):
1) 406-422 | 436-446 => 17.8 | 157.7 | 159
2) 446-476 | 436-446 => 17.8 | 161.1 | 159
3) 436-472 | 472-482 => 18.1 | 159.7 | 166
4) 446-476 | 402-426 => 17.9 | 161.1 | 159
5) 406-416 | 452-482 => 18.0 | 159.3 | 163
